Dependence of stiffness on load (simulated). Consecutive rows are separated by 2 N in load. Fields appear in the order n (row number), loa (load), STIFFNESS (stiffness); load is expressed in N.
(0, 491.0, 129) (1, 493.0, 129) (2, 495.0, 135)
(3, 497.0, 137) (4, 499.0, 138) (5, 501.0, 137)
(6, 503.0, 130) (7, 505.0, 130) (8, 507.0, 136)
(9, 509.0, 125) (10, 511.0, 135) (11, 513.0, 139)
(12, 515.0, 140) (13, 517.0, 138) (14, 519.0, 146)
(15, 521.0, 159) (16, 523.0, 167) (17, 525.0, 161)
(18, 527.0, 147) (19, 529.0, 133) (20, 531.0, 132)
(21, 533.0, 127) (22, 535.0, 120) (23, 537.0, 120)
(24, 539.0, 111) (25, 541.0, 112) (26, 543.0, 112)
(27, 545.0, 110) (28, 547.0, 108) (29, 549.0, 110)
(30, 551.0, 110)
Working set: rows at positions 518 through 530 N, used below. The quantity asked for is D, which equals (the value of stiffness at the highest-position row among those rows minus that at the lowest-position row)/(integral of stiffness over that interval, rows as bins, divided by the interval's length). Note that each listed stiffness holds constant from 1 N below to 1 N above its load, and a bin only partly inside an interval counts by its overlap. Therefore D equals -0.09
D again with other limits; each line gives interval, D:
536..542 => -0.07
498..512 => -0.02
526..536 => -0.20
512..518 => -0.01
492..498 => 0.06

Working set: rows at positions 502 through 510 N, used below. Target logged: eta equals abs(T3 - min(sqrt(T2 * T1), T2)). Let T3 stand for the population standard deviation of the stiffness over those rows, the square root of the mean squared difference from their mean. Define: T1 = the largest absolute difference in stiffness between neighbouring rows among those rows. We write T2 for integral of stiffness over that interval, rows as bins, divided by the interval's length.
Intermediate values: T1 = 11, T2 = 130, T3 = 4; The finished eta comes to 34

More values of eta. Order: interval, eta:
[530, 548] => 25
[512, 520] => 30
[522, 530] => 33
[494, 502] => 15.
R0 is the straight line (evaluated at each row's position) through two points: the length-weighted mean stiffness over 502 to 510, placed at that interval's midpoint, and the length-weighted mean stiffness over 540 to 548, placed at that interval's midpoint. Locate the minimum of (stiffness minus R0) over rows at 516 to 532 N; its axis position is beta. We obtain 517.0 N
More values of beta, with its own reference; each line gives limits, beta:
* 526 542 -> 539.0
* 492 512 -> 493.0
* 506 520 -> 509.0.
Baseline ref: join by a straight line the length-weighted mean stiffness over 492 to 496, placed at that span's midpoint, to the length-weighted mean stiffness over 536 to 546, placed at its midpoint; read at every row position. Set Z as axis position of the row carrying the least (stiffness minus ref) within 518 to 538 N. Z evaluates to 535.0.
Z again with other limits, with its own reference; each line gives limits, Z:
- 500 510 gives 509.0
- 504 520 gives 509.0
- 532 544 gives 539.0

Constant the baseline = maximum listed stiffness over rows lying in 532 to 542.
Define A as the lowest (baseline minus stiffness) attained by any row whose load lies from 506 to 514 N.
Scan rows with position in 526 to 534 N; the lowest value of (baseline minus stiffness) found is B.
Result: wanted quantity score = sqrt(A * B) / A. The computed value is -1.3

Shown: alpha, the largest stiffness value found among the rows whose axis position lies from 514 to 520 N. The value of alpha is 146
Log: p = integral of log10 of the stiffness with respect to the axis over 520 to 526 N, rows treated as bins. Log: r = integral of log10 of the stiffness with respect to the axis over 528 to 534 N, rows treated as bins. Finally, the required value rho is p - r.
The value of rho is 0.57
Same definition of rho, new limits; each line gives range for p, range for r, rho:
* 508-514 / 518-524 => -0.44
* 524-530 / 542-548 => 0.75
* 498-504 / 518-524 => -0.40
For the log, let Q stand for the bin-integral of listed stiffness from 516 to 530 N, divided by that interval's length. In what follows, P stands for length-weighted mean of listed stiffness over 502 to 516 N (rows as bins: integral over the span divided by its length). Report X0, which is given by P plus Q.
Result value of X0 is 284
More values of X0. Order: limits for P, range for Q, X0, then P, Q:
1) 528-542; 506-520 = 259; 122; 137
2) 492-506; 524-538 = 268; 134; 134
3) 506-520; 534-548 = 250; 137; 113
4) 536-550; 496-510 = 245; 112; 133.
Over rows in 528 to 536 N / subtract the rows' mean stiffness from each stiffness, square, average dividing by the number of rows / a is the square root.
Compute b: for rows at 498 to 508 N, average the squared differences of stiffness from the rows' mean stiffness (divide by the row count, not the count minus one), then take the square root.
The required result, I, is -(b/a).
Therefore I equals -0.7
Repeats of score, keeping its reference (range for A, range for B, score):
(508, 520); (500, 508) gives -0.7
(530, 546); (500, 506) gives -1.4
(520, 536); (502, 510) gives -0.5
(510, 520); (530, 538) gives -0.5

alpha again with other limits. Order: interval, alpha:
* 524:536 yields 161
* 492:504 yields 138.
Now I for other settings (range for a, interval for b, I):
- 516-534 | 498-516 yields -0.4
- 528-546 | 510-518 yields -0.2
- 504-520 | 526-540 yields -1.8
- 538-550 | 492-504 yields -2.6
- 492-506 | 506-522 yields -2.5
